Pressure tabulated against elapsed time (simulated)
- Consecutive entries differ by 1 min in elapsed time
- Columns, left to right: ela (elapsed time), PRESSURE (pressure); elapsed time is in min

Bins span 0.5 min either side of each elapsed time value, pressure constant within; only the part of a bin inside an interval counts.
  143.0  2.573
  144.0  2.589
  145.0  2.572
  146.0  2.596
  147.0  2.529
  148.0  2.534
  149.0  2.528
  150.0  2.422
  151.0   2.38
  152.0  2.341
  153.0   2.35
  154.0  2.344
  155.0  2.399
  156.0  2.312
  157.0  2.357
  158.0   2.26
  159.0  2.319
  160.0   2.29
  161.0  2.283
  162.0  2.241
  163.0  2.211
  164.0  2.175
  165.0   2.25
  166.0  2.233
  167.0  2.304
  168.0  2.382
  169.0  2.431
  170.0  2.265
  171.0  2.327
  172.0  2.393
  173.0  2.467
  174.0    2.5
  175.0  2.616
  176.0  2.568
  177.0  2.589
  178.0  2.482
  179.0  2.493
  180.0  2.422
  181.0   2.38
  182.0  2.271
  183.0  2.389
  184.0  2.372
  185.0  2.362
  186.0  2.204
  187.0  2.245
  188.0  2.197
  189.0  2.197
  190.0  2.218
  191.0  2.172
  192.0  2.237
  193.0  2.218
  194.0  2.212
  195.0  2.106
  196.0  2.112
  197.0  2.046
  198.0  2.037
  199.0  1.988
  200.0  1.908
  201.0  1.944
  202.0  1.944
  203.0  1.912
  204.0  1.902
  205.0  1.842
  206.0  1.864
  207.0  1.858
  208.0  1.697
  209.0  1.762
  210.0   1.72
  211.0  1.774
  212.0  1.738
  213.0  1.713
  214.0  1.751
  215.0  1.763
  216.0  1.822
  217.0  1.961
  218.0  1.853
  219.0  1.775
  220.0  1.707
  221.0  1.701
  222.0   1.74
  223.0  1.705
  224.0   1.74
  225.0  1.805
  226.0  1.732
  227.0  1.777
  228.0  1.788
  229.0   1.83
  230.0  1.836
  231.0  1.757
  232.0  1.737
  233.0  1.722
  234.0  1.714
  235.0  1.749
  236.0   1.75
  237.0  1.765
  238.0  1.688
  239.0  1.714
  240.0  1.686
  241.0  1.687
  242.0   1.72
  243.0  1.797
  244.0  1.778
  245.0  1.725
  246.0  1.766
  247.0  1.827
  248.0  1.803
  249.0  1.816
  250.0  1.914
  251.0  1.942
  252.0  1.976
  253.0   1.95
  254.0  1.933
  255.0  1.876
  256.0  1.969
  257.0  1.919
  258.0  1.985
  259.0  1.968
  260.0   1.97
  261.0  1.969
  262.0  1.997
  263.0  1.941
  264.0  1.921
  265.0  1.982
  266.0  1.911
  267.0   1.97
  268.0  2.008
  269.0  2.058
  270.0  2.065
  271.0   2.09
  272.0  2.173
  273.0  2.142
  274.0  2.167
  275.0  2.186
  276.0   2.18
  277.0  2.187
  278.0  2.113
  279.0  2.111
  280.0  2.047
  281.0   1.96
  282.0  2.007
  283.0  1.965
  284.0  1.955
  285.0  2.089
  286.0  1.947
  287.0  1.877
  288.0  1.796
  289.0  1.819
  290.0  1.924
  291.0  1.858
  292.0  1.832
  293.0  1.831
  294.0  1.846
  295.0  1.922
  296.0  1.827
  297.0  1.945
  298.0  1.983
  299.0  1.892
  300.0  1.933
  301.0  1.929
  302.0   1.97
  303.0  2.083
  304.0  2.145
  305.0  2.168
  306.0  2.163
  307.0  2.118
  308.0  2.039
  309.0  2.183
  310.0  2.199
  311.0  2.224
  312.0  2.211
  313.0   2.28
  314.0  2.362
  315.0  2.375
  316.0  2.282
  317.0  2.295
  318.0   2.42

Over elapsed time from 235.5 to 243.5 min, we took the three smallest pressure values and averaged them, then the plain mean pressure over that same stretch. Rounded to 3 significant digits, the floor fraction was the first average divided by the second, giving 0.977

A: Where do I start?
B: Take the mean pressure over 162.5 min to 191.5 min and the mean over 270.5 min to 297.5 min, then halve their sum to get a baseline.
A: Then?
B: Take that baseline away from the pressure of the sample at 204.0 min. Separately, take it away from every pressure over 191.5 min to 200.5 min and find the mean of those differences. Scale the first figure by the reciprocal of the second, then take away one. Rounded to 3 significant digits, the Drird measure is 2.60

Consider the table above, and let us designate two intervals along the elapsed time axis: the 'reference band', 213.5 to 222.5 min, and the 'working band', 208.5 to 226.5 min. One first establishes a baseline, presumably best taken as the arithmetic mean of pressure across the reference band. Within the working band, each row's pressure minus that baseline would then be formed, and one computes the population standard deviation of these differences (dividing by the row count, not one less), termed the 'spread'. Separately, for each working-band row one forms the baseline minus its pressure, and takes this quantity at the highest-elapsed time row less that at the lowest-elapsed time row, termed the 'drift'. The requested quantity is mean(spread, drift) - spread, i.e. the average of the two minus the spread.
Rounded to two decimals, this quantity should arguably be -0.02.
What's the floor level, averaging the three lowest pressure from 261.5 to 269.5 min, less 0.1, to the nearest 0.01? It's 1.82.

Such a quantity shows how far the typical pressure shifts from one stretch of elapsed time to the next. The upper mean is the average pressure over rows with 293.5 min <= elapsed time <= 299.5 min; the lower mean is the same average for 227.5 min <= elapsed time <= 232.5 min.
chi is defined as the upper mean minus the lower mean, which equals 0.1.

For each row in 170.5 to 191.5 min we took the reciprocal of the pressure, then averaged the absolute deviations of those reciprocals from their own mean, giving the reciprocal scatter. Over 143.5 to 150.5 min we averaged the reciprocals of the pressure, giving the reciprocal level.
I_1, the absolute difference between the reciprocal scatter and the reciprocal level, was 0.374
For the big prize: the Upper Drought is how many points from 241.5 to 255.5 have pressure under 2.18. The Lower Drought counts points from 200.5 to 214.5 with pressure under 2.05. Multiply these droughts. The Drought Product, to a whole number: 196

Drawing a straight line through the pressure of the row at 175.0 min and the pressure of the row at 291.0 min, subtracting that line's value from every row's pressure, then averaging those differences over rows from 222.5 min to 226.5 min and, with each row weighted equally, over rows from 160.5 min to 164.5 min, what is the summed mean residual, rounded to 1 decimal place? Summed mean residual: -1.0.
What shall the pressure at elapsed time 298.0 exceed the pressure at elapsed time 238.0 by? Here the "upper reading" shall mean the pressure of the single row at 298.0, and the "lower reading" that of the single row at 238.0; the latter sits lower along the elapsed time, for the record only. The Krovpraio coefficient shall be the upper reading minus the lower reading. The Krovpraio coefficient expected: 0.3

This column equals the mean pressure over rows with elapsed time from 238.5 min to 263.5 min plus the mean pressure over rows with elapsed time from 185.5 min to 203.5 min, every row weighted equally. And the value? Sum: 3.97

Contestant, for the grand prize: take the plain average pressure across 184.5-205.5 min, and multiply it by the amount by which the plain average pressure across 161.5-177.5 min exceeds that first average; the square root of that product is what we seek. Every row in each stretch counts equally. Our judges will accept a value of 0.76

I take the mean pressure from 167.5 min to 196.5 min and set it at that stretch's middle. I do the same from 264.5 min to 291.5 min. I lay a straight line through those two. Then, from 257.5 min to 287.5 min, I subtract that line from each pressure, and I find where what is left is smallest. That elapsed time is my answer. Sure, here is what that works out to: 266.0 min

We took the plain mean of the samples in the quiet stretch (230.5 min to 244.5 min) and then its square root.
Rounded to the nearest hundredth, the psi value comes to 1.32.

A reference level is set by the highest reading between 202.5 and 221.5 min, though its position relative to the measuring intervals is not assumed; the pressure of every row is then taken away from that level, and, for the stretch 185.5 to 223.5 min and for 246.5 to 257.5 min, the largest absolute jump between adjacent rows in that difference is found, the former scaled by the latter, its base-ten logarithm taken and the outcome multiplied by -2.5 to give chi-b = -0.54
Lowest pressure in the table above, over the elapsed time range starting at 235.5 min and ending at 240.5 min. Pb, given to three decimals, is 1.686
